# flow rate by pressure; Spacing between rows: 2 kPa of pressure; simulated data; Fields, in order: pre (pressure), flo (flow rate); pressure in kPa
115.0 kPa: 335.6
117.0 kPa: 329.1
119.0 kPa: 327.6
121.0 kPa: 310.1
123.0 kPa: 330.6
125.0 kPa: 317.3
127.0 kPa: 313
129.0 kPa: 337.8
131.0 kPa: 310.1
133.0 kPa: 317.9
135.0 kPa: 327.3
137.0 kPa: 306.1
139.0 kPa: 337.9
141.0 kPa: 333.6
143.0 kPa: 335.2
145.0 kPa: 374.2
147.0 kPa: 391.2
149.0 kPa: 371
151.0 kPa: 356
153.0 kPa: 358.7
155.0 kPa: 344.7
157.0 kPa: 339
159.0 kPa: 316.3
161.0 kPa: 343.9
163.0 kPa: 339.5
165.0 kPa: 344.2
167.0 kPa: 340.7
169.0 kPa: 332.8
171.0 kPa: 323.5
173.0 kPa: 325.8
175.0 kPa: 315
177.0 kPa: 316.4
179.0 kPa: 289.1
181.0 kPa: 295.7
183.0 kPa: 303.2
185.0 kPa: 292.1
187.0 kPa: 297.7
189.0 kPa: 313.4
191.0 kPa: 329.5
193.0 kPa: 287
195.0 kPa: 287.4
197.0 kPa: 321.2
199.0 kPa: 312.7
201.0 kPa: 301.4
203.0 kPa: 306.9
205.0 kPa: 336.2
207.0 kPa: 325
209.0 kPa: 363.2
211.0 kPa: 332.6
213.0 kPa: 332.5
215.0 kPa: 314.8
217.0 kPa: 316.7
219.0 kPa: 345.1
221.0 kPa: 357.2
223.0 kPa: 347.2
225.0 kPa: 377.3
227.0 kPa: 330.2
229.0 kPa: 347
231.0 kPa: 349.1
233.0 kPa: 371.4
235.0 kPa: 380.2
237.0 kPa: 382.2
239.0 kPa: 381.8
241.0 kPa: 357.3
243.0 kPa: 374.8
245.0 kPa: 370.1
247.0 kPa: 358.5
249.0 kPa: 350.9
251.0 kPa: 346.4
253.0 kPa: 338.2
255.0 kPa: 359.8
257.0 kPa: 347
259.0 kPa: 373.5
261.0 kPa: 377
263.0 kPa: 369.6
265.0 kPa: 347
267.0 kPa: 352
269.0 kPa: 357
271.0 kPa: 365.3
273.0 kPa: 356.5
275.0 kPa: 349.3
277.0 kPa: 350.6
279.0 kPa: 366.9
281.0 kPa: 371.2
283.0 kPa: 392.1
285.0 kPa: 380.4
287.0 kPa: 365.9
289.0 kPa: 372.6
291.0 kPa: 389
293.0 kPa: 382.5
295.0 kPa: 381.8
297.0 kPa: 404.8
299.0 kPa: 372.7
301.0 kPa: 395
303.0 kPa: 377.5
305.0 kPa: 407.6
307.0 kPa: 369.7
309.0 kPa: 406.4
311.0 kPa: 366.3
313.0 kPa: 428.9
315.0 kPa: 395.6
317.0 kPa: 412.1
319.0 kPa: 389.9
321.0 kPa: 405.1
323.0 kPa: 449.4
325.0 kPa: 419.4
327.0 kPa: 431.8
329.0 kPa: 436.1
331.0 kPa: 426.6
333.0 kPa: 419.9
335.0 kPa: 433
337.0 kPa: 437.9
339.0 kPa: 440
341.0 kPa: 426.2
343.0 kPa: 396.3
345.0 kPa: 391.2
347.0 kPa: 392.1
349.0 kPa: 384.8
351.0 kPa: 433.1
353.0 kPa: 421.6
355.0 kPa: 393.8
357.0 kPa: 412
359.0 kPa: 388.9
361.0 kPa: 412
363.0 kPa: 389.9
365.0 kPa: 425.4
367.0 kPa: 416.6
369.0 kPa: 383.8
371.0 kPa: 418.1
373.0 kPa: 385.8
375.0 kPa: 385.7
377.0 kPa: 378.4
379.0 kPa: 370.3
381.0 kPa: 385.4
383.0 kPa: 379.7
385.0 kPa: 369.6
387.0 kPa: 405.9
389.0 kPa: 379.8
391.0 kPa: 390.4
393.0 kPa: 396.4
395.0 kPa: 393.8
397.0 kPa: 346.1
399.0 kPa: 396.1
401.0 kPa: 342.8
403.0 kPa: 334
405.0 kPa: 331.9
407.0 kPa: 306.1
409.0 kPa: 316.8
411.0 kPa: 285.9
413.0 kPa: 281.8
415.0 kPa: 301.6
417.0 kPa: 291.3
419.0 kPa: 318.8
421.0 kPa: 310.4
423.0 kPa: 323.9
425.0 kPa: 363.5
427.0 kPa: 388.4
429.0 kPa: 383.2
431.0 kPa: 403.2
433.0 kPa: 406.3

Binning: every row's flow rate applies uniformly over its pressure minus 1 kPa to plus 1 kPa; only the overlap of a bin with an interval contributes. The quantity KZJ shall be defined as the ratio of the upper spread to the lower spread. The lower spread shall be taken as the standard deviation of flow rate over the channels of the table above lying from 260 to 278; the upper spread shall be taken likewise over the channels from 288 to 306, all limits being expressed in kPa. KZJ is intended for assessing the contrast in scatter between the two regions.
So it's 1.3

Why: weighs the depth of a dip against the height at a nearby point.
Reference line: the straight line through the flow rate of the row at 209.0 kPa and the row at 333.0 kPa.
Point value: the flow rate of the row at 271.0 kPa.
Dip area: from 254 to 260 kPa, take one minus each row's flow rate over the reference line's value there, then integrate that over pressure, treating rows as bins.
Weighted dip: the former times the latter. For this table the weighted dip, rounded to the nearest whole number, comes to 143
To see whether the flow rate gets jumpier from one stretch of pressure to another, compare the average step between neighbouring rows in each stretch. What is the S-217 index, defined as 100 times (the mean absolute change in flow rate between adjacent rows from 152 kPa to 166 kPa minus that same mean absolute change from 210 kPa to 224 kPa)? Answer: 148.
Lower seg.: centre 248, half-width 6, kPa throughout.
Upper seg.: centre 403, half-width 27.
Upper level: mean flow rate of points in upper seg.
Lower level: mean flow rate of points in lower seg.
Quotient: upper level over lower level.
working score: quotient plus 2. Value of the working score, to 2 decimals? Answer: 2.98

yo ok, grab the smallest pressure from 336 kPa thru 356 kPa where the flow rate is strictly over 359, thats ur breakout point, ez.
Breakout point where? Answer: 337.0 kPa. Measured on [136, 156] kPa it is 145.0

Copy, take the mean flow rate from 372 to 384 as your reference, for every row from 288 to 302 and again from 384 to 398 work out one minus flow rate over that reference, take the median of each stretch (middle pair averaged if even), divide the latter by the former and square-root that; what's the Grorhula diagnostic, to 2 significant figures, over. 2.4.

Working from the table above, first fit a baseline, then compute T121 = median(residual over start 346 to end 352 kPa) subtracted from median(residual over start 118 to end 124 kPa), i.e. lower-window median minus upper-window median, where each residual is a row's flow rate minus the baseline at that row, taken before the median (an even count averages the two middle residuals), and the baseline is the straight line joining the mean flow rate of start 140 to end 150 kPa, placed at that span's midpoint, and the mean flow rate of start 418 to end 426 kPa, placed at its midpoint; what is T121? -91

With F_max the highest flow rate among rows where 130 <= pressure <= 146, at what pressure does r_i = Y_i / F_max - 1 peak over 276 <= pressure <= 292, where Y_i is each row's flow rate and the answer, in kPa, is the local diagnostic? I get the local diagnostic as 283.0 kPa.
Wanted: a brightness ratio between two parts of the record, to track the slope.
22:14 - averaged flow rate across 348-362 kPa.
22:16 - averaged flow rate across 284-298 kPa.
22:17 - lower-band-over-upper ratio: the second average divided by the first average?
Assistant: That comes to 0.94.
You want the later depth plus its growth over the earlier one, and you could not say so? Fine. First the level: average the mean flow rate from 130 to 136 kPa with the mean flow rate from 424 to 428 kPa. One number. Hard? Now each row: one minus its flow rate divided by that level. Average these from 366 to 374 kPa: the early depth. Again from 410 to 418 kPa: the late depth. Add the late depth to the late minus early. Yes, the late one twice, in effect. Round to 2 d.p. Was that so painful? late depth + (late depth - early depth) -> 0.48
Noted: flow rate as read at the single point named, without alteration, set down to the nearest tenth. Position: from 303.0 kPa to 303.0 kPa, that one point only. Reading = 377.5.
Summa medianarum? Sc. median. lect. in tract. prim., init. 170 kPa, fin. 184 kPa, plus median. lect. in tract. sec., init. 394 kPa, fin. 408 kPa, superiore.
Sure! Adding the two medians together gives 658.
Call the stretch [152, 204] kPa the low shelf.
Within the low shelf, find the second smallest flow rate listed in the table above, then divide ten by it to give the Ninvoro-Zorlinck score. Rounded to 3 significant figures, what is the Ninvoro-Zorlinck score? 0.0348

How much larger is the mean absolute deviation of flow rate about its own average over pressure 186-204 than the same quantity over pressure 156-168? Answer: 5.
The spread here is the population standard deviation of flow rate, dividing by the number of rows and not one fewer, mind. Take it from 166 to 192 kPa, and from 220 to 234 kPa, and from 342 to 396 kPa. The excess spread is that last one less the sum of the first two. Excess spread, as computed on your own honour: -14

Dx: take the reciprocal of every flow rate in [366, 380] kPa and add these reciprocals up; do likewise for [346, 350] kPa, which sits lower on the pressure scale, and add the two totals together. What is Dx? 0.0231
